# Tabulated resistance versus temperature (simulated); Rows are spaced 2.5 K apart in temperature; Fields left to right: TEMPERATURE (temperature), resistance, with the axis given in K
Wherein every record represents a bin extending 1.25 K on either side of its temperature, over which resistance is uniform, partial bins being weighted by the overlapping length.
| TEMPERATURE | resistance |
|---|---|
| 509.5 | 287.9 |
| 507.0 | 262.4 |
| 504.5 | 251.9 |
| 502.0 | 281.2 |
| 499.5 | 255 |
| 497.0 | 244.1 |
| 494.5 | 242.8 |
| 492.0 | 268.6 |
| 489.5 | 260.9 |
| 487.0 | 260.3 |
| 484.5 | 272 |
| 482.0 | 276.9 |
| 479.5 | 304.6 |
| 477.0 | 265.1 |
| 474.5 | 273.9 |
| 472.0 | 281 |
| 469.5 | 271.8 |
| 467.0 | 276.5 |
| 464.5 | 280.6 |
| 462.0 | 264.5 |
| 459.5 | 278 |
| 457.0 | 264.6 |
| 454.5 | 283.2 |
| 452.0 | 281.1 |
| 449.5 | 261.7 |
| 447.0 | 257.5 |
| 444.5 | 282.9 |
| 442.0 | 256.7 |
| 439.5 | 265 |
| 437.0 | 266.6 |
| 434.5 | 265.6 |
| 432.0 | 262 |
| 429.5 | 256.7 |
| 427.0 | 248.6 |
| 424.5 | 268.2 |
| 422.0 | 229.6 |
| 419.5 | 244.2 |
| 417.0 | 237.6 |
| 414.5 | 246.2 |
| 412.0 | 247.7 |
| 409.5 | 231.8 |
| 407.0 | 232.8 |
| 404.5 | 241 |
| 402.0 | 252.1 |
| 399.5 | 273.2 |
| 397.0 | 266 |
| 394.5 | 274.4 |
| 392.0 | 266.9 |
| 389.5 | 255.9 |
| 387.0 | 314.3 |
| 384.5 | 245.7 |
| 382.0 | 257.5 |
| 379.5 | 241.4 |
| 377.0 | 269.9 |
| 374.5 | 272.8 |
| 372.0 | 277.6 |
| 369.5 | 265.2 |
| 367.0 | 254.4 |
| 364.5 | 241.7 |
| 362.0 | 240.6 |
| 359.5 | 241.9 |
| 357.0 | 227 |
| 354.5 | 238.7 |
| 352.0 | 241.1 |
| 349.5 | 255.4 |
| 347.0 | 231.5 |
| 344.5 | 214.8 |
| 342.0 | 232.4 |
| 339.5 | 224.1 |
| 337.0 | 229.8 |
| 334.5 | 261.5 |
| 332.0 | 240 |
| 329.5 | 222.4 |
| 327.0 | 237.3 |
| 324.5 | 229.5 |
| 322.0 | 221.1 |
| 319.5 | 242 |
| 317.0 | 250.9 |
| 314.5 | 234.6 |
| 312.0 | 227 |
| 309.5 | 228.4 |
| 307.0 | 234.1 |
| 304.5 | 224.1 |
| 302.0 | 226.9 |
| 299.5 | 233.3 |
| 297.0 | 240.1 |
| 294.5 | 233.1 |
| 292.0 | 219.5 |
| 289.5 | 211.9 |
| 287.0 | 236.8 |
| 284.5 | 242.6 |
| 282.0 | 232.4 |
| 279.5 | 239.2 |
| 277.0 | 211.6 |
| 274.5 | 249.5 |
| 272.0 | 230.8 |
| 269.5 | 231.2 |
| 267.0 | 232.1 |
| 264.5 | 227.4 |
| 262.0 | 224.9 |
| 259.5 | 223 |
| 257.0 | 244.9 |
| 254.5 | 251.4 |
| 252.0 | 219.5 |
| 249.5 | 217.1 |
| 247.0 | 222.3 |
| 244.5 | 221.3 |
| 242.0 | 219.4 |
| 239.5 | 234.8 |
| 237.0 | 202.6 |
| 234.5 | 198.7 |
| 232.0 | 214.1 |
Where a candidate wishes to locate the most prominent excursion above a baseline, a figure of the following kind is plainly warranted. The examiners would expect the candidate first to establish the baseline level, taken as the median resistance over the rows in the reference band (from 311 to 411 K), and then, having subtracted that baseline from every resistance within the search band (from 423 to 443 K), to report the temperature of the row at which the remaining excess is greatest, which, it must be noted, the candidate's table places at 424.5 K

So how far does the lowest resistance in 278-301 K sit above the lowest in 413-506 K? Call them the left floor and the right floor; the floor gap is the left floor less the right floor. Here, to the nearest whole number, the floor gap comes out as -18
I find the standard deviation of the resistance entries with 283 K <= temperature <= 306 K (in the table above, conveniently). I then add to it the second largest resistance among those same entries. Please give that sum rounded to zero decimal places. 250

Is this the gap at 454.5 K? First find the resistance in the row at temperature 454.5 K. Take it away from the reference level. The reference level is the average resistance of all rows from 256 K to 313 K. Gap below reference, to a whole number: -53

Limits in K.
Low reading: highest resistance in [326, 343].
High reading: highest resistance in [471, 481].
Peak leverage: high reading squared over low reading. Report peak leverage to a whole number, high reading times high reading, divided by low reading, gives 355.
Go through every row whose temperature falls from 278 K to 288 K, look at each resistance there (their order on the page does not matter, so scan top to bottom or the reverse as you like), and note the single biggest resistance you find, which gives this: 242.6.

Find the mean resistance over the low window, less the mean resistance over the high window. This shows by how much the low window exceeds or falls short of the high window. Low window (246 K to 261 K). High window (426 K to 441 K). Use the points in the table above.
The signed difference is -31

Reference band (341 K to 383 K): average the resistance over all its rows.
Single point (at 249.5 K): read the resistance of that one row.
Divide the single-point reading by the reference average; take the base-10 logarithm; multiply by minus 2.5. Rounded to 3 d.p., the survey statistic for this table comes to 0.141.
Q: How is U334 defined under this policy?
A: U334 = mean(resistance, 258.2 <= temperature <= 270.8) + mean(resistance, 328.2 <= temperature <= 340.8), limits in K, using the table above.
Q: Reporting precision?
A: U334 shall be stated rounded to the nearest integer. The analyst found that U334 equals 463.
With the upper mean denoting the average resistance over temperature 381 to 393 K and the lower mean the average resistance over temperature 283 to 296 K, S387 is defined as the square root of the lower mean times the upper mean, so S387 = 248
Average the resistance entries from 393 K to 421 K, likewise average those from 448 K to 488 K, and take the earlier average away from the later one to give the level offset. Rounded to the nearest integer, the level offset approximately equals 25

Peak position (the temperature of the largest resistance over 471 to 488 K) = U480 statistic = 479.5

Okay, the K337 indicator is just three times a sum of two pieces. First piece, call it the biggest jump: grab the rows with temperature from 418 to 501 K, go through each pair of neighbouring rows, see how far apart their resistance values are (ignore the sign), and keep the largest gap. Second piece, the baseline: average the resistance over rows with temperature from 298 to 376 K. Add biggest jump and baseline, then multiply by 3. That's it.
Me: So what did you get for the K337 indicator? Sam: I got 835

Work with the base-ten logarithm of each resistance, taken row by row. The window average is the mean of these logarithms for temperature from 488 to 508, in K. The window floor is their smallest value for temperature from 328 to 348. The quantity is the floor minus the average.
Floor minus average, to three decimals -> -0.080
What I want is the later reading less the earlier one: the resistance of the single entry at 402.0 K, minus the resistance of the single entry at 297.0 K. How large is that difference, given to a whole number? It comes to 12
